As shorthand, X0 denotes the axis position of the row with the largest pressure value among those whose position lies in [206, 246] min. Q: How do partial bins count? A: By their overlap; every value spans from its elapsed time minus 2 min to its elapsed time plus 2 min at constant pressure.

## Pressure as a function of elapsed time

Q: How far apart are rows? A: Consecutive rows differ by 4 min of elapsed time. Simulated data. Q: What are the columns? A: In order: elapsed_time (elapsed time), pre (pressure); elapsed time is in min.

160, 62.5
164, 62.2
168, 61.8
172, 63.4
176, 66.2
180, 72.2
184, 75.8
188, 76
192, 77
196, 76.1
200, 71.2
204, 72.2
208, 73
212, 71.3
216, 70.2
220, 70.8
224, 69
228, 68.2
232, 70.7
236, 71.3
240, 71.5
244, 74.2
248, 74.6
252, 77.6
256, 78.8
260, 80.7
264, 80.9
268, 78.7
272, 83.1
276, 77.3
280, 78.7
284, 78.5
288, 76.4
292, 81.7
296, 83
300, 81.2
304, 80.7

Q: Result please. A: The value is 244 min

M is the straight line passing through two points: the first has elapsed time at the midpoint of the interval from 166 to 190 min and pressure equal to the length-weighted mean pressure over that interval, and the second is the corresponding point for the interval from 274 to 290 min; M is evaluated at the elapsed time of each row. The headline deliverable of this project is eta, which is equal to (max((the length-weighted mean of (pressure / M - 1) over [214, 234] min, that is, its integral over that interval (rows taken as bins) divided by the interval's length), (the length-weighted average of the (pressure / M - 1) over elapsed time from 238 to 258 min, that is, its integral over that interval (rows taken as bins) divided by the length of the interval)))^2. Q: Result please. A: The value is 0.0000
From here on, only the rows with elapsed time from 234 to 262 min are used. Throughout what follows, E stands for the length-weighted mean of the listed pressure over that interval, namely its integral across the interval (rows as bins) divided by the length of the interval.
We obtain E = 75.5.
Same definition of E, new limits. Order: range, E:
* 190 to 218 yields 73.0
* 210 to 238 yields 70.2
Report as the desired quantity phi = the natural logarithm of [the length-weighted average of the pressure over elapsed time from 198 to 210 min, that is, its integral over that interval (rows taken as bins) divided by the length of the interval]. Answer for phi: 4.28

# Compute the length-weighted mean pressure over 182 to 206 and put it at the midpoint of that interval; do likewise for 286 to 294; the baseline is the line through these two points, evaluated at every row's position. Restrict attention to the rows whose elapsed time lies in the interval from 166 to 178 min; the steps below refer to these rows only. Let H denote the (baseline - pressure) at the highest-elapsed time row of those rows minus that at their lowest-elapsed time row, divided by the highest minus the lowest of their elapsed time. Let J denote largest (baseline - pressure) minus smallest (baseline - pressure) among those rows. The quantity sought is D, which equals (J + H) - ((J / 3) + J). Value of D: -1.85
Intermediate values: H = -0.5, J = 4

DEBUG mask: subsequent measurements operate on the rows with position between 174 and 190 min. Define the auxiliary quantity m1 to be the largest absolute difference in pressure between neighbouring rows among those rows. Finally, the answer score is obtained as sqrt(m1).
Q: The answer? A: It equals 2.4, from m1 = 6.0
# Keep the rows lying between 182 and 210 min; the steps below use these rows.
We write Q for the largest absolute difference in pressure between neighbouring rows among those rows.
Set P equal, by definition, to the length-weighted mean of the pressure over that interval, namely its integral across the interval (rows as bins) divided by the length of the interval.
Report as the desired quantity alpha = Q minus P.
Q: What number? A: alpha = -70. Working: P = 74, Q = 4.9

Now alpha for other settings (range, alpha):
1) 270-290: -73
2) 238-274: -73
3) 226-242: -68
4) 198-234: -68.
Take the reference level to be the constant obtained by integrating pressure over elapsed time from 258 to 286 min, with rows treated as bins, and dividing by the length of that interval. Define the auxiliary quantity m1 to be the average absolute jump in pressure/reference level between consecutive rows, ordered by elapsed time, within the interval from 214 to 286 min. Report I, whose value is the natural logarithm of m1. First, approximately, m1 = 0.022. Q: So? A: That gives -3.81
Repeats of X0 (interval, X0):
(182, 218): 192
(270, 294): 272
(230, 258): 256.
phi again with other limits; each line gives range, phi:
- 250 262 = 4.37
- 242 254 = 4.32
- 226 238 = 4.25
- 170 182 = 4.21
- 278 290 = 4.35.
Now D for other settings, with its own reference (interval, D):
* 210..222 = -0.32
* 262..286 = -1.83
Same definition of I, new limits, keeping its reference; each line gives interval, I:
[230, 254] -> -4.06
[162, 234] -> -3.76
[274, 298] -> -3.66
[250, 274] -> -3.70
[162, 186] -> -3.32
